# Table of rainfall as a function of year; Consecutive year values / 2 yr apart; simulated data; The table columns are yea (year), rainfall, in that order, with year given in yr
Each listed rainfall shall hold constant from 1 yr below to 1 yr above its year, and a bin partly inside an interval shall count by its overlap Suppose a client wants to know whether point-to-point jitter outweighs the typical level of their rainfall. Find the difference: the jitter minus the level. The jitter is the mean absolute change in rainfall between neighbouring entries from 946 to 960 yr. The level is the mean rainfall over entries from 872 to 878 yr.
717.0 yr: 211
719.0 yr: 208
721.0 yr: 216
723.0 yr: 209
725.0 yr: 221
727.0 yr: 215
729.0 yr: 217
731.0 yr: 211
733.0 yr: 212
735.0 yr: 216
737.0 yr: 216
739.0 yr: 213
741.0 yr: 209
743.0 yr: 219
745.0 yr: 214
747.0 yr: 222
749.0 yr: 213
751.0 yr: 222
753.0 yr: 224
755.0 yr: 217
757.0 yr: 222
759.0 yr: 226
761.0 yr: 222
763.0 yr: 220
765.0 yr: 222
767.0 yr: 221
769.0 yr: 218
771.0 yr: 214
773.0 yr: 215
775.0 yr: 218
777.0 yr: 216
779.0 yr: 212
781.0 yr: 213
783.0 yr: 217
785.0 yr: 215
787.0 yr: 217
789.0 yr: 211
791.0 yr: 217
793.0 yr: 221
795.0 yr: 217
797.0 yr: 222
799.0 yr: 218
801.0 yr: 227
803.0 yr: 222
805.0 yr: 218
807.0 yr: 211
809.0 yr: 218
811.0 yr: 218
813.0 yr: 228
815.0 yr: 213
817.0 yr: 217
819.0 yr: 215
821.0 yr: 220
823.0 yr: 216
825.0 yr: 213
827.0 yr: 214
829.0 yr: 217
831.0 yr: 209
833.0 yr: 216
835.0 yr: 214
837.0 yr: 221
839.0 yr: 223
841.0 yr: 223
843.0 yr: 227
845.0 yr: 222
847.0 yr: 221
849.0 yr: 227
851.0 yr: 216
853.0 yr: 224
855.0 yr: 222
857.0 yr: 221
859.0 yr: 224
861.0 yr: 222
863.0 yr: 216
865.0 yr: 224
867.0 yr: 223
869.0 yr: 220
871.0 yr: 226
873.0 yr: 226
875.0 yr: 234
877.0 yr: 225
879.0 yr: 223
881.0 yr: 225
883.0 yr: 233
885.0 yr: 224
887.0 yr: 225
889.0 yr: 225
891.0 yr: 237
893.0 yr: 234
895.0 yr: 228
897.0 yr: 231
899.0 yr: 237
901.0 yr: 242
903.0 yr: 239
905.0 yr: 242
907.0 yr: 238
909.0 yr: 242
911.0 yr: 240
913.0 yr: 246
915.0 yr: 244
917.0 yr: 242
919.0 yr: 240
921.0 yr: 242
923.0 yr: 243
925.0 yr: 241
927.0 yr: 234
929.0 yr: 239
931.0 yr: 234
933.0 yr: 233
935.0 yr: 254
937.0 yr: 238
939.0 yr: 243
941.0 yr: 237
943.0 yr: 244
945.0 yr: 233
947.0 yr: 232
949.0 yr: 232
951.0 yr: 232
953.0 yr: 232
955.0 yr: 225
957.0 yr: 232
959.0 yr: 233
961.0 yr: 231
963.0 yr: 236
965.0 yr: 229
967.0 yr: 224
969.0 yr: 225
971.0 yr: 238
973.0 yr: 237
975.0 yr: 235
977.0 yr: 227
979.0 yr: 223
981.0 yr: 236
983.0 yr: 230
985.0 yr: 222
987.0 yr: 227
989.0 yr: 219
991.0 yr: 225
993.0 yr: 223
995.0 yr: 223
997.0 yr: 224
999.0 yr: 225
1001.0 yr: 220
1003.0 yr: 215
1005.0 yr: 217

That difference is -226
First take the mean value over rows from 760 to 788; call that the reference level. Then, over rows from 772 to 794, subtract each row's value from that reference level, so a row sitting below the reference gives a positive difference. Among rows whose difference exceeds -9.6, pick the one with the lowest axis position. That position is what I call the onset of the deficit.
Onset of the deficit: 773.0 yr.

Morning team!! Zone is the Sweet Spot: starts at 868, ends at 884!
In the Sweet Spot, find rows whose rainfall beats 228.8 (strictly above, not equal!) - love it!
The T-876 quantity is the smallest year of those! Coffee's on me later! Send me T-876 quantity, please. 875.0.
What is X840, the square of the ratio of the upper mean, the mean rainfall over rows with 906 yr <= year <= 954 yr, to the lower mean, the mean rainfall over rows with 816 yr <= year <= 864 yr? 1.189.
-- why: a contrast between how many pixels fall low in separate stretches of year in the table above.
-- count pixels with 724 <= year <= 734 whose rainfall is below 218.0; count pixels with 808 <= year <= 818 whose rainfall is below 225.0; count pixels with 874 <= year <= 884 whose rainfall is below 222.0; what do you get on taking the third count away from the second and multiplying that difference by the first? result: 16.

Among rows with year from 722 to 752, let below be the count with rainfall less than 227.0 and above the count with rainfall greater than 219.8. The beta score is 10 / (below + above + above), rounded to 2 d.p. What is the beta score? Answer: 0.48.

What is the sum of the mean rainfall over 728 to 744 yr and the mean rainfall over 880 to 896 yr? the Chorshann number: 443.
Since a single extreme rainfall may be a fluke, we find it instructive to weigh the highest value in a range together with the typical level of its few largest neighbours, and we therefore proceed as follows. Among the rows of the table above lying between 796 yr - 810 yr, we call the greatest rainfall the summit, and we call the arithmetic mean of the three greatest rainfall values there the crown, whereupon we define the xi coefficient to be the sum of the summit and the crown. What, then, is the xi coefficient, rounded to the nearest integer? 451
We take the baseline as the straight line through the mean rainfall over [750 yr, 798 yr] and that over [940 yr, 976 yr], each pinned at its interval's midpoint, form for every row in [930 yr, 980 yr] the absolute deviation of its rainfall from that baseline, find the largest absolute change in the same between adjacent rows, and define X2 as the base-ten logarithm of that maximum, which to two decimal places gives 1.32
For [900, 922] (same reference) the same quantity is 0.77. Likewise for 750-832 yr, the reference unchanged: 0.91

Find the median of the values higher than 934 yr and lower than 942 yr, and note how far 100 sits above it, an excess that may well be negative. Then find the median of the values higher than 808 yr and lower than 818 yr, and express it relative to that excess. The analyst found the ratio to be -1.55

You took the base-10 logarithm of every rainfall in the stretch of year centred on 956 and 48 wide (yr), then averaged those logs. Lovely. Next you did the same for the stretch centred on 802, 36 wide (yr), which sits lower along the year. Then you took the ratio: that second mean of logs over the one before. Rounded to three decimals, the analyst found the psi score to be 0.987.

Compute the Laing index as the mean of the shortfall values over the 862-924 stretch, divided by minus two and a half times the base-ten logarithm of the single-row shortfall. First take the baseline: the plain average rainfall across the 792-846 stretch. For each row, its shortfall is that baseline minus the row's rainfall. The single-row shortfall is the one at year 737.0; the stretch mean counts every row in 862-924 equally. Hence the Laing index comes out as 14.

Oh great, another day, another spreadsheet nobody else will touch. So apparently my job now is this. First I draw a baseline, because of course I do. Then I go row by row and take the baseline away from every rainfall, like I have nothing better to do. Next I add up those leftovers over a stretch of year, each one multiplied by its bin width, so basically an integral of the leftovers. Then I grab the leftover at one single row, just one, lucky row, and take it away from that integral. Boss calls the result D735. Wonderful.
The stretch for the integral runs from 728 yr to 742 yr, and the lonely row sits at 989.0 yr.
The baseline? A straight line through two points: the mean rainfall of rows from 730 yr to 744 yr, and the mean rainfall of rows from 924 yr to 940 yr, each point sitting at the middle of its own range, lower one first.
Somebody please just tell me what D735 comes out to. 28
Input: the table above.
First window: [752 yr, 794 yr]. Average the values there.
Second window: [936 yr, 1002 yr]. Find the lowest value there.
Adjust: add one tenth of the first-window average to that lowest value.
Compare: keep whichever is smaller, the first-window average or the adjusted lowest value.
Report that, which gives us 218.0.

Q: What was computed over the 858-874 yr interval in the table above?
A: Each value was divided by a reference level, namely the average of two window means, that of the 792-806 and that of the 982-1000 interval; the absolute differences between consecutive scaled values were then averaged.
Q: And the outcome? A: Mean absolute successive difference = 0.0167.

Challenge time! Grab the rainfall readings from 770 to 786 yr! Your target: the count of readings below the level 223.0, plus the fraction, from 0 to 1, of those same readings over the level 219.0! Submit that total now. 8.0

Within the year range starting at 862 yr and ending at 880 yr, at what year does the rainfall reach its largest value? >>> 875.0 yr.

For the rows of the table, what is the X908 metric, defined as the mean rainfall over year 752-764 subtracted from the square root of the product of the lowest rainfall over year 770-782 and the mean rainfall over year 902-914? 4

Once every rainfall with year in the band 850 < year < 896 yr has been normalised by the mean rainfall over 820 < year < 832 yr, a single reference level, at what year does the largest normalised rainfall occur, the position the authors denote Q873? 891.0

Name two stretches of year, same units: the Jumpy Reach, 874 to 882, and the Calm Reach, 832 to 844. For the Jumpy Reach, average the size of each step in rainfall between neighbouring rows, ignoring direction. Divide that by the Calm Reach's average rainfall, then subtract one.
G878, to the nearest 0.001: -0.980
